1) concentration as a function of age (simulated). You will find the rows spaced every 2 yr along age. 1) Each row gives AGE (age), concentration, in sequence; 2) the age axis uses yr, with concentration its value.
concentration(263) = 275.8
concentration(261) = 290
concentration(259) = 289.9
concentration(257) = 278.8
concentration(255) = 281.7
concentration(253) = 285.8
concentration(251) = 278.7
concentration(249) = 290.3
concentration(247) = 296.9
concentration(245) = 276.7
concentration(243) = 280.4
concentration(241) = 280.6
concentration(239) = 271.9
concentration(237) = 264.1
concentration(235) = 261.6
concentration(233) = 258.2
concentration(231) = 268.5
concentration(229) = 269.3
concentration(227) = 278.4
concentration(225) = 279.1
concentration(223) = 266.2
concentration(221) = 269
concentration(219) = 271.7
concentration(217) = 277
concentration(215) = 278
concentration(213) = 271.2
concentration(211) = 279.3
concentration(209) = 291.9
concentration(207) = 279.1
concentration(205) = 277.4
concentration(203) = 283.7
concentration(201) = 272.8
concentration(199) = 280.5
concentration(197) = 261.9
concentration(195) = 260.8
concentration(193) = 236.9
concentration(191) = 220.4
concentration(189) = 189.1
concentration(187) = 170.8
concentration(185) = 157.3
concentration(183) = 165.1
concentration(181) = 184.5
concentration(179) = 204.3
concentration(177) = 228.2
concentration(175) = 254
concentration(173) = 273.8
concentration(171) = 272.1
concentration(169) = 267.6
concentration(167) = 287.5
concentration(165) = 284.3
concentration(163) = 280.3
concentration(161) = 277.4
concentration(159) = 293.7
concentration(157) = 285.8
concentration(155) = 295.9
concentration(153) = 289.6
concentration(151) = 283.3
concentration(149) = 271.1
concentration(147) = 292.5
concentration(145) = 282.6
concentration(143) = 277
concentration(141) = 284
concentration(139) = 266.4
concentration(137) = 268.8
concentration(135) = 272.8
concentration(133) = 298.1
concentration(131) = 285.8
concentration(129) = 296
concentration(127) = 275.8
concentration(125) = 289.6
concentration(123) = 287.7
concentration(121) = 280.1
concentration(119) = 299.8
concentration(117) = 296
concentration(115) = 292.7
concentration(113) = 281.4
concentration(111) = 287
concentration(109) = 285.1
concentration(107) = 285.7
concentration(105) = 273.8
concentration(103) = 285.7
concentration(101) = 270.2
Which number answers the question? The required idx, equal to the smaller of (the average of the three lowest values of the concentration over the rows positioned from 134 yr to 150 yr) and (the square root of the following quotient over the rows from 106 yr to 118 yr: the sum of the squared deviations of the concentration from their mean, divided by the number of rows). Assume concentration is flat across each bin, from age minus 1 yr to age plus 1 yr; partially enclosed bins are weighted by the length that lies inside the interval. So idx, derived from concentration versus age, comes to 5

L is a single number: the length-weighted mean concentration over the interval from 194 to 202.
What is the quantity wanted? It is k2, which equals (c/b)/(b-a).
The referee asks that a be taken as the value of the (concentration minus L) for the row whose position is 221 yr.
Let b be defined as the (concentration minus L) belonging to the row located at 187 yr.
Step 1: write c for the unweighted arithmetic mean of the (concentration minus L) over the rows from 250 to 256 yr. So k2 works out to 0.00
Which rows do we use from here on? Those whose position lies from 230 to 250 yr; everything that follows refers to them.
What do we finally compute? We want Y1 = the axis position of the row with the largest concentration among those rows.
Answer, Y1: 247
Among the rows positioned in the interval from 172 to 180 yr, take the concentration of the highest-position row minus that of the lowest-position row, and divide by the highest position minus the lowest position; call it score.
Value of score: -11.6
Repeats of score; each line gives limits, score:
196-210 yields 2.5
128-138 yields -3.4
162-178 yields -3.7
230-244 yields 1.0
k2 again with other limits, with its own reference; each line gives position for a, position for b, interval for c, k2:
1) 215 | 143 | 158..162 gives -2.07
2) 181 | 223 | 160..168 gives -0.06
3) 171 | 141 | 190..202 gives -0.08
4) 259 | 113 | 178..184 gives 0.80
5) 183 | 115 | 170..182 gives -0.01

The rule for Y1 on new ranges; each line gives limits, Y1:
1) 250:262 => 261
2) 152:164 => 155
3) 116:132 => 119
